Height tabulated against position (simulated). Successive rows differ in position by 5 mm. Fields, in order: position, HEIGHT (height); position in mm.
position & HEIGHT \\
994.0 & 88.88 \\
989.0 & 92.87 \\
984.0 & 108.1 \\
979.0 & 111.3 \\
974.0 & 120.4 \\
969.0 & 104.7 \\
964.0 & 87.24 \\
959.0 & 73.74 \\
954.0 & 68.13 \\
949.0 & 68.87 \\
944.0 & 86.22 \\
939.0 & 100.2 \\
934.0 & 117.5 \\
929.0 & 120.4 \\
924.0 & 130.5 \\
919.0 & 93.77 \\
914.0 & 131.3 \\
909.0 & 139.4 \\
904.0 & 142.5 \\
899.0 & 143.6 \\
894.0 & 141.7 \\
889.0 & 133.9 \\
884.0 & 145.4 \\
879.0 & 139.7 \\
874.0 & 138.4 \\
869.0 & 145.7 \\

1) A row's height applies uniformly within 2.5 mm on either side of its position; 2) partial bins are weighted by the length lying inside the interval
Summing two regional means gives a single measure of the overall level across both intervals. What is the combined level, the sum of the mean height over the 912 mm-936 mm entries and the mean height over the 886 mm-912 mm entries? 259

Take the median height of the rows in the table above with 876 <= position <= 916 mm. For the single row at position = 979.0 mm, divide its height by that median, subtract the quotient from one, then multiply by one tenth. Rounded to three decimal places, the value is 0.021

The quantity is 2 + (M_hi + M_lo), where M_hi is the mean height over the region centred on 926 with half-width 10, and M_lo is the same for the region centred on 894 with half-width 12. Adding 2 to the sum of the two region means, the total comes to 259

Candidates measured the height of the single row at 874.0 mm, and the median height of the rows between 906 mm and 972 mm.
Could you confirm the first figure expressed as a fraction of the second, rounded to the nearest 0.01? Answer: 1.38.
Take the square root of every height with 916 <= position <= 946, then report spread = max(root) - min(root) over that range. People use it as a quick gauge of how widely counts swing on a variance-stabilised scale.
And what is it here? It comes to 2.14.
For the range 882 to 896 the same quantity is 0.49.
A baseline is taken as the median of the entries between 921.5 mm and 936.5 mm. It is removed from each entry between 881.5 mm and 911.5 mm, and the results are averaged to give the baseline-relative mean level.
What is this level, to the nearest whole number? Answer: 21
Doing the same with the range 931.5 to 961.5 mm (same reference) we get -35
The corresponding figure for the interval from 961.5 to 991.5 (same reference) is -16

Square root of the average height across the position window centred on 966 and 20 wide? 9.8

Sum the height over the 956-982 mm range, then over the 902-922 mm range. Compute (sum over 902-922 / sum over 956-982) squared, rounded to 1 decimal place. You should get 1.0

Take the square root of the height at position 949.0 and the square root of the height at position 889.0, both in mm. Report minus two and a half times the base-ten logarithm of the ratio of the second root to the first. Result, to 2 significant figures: -0.36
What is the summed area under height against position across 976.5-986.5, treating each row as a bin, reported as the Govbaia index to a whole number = 1097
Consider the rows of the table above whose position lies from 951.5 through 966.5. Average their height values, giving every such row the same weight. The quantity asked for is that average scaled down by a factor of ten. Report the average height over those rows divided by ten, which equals 7.6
